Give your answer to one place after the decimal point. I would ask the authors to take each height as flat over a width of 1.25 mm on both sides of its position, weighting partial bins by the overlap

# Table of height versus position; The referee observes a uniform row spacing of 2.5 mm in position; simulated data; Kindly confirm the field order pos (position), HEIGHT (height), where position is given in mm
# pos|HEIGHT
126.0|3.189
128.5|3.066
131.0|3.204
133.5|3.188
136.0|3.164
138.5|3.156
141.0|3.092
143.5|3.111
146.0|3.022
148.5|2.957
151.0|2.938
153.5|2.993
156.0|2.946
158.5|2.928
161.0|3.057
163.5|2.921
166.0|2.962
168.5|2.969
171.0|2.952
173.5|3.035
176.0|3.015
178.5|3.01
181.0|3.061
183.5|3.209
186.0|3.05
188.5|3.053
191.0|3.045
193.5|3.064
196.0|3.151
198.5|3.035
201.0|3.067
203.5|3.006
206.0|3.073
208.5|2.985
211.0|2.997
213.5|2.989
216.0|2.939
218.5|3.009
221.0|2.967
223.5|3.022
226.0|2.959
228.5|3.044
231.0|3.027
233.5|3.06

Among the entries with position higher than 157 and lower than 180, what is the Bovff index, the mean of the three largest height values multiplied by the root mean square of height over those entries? 9.1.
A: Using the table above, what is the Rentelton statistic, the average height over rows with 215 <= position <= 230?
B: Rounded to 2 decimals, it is 2.99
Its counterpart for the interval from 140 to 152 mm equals 3.02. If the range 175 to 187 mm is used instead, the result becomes 3.07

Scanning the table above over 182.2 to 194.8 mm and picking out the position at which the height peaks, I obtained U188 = 183.5 mm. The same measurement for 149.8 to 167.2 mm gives 161.0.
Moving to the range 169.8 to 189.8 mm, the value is 183.5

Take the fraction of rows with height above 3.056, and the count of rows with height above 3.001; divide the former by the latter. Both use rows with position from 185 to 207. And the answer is 0.049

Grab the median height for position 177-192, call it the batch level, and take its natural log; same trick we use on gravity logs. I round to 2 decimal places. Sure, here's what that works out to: 1.12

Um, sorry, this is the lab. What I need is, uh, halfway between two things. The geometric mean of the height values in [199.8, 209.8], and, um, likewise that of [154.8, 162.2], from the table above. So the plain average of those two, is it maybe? 3.00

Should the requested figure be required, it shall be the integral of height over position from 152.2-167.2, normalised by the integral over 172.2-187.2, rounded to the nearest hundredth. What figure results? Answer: 0.97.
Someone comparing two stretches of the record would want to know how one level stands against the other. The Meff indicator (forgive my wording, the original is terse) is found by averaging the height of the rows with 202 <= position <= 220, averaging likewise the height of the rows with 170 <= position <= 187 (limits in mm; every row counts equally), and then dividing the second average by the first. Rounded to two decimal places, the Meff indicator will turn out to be 1.02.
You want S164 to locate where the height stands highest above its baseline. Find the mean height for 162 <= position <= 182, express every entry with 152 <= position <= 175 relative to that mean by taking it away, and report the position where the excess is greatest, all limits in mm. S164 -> 161.0 mm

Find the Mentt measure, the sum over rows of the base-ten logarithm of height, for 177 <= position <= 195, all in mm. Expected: 3.41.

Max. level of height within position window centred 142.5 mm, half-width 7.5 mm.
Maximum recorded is 3.164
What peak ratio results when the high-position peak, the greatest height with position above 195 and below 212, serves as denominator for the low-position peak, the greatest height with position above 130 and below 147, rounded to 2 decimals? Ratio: 1.02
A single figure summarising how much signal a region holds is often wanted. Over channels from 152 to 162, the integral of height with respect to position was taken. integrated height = 29.8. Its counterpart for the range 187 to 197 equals 30.8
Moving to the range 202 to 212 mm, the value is 30.2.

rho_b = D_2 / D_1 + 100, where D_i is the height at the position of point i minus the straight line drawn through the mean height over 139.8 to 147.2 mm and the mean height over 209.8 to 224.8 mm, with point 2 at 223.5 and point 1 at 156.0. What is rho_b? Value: 100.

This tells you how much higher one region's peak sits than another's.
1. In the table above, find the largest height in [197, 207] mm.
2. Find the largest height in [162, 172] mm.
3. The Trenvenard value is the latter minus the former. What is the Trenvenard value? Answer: -0.10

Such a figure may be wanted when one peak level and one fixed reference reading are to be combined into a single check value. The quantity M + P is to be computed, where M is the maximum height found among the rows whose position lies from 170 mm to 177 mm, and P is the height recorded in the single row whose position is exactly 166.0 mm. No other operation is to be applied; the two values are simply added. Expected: 6.00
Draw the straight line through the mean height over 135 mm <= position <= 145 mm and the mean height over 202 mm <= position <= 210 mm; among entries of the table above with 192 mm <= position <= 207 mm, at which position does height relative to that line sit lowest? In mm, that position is 203.5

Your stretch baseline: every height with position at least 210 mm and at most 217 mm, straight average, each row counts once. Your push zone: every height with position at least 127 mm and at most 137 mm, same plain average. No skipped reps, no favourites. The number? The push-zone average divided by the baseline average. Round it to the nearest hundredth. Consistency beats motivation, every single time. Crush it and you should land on 1.06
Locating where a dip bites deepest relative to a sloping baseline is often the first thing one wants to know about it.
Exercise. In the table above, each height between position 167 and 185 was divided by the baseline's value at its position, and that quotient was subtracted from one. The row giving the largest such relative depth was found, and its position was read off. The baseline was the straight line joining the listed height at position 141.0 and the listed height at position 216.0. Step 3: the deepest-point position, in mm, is 171.0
